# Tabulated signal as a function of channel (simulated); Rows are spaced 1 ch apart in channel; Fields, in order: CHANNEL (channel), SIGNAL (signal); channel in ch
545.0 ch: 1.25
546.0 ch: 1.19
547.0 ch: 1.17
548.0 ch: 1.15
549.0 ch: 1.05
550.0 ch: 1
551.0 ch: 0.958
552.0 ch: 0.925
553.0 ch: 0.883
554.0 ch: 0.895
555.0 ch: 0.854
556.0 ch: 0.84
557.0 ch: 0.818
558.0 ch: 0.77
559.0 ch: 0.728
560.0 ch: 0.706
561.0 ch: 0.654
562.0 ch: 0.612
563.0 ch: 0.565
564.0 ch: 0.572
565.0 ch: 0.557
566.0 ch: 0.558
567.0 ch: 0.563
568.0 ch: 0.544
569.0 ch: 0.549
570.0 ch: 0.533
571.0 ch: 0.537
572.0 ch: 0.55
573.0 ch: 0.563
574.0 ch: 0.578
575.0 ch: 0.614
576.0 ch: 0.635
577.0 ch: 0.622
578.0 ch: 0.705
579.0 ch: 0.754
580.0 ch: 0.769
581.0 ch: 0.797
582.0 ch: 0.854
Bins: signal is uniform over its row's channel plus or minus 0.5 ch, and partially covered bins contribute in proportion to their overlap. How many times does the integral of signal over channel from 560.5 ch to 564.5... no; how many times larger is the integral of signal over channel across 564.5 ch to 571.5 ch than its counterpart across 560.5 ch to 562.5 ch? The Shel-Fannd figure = 3.0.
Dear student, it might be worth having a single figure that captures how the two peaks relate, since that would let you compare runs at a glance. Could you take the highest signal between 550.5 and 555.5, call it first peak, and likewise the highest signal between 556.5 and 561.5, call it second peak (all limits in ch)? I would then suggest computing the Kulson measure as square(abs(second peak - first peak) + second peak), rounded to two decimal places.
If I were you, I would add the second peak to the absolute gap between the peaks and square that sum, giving 0.92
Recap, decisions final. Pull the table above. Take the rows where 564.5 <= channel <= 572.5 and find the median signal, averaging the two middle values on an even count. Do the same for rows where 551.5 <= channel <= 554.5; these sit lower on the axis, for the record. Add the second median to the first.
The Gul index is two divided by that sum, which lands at 1.38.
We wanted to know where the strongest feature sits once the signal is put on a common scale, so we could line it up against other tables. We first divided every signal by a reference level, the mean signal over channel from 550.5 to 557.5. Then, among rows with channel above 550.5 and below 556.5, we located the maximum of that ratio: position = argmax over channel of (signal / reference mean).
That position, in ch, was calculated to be 551.0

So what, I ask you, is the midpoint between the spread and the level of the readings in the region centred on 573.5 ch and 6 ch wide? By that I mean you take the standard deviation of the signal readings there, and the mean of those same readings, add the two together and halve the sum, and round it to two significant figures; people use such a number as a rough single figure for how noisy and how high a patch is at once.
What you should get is 0.31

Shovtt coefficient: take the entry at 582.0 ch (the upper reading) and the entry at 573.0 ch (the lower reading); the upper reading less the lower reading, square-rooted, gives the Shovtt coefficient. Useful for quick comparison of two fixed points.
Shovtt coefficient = 0.54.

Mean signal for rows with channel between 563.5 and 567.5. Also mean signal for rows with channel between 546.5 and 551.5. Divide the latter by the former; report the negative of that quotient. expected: -1.9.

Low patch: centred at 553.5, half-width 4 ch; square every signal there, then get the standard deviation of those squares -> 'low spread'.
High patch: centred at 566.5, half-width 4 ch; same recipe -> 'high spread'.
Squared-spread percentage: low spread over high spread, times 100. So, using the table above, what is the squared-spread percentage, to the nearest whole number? 807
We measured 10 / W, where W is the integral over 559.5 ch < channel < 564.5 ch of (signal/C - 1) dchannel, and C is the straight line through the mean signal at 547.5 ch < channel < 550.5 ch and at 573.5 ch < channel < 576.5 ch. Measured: -7.7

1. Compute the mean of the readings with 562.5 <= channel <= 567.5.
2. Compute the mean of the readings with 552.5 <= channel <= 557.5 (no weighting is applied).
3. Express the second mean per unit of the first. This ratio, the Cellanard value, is 1.52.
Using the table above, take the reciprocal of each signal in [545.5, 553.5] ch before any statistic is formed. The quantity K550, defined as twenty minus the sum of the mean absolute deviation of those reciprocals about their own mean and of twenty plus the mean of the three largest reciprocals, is -1.18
